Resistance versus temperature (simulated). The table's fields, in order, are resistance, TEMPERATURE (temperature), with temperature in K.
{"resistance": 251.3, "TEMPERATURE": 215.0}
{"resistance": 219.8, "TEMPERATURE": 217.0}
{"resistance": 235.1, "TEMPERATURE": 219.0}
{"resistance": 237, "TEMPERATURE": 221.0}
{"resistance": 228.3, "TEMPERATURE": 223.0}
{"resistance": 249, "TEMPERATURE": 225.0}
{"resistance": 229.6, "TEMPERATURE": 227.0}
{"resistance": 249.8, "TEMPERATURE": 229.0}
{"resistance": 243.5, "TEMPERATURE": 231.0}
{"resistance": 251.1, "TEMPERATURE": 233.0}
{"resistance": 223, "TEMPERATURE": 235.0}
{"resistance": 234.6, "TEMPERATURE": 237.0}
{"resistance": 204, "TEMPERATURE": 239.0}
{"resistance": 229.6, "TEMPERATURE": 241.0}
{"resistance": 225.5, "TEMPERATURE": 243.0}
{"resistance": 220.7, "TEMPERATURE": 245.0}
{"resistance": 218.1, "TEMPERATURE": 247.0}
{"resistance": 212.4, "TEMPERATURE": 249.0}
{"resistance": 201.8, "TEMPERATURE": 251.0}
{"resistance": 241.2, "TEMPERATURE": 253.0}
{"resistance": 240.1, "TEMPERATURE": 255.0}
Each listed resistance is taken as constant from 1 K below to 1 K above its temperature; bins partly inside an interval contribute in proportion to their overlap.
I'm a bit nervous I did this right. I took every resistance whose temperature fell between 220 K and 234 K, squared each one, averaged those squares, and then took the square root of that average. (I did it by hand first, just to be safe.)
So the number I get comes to 241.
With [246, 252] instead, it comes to 211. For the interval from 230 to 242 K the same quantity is 231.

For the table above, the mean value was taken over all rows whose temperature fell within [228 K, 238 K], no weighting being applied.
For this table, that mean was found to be 240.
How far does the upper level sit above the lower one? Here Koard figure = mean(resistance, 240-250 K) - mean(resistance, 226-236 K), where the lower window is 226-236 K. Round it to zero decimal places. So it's -18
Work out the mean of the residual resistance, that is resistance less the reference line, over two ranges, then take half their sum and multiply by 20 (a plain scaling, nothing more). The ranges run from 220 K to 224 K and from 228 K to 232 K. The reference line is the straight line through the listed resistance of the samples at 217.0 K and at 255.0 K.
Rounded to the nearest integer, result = 301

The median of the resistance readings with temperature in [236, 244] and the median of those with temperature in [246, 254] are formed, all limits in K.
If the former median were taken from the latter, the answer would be -12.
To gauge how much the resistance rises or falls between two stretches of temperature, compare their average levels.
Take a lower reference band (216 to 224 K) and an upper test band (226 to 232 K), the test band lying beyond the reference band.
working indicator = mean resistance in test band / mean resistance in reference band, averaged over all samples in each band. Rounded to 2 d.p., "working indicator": 1.05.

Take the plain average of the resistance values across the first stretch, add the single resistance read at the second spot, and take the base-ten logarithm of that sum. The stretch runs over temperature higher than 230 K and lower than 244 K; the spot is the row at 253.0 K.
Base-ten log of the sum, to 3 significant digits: 2.67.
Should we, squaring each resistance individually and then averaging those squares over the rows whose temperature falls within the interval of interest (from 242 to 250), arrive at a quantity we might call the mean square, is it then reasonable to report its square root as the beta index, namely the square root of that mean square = 219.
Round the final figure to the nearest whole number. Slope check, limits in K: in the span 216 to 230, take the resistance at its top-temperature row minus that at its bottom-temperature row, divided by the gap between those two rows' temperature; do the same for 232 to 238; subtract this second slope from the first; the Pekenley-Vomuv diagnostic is 7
